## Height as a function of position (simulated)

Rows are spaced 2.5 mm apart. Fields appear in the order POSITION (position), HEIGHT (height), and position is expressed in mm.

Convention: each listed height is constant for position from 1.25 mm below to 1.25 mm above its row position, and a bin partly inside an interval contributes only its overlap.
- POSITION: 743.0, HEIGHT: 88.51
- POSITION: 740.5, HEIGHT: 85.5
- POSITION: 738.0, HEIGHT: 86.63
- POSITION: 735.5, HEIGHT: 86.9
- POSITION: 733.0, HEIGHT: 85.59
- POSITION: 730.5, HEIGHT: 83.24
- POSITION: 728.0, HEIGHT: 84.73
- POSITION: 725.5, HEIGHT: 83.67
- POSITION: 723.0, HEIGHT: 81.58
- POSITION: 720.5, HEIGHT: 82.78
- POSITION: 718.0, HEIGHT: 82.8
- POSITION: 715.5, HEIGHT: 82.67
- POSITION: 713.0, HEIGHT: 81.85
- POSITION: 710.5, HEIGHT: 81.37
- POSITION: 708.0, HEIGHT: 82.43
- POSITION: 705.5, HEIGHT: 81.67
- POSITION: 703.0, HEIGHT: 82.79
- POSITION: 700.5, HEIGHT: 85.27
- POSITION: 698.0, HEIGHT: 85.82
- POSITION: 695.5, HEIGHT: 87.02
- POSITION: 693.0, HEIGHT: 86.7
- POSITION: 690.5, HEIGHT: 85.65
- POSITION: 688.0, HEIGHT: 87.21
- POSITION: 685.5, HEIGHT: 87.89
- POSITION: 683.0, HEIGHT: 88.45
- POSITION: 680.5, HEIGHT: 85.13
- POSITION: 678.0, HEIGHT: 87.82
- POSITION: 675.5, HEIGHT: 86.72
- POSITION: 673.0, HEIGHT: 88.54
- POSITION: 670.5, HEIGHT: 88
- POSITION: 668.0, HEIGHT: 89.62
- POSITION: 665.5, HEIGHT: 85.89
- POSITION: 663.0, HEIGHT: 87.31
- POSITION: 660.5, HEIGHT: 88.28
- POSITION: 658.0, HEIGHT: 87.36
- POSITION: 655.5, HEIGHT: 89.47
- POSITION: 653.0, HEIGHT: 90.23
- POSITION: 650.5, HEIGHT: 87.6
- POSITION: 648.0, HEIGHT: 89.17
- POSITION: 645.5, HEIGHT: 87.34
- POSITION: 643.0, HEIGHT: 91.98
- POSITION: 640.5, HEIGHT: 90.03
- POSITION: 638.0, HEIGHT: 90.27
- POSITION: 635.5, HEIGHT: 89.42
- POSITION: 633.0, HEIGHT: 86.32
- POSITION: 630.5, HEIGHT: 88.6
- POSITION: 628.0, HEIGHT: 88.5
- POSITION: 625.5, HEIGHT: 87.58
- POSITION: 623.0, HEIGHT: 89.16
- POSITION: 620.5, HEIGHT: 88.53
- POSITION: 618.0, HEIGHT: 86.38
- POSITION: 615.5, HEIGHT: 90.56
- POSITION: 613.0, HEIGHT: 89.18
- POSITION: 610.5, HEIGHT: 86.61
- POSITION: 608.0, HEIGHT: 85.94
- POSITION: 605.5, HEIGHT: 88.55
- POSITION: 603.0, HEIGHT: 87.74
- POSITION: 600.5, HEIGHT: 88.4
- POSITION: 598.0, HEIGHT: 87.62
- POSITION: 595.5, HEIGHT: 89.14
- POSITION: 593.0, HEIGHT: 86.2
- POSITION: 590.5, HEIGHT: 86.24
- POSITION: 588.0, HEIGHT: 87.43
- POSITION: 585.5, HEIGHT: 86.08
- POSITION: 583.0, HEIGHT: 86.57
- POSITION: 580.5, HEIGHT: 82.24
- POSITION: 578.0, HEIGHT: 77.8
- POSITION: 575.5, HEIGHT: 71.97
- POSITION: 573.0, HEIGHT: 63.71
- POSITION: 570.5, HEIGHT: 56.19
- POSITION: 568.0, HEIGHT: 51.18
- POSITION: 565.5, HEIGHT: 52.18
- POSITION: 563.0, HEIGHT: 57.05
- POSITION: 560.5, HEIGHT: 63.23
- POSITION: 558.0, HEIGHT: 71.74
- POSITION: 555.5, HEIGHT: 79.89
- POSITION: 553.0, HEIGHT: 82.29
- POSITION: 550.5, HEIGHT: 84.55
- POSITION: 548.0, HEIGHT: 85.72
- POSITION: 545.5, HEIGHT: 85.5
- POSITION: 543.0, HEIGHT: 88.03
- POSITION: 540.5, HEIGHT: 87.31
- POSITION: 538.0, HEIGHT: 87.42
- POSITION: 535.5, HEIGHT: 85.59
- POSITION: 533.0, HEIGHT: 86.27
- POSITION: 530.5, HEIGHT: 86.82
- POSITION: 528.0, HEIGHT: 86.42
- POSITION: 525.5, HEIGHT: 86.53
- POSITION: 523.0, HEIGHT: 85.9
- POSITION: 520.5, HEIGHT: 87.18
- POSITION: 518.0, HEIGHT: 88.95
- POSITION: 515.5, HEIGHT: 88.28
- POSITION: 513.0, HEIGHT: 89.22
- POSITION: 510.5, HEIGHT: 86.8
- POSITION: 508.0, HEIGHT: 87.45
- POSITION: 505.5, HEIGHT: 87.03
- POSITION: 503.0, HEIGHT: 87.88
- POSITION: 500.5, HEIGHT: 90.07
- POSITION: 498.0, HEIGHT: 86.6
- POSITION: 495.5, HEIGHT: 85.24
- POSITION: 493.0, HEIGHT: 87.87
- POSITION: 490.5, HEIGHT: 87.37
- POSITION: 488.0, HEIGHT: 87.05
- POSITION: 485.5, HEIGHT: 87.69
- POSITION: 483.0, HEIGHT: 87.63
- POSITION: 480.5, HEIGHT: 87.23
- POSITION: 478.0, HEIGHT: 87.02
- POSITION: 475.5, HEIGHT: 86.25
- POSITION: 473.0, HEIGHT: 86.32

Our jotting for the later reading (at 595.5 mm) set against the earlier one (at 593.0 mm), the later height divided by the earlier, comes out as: 1.03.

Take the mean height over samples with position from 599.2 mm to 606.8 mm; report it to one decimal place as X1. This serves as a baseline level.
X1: 88.2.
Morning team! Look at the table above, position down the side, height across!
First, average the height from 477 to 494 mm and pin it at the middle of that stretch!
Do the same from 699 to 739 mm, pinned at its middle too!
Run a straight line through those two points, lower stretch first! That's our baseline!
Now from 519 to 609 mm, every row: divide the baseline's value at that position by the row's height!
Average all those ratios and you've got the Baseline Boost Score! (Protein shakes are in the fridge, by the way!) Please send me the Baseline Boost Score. 1.10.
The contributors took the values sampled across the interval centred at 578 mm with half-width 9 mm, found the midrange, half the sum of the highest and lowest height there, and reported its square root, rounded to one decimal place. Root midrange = 8.4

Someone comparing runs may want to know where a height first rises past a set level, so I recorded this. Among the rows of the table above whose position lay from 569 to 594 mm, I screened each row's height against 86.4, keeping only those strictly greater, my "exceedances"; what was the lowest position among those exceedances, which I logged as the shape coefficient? 583.0 mm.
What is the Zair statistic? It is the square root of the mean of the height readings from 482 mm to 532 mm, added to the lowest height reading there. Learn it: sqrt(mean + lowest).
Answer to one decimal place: 13.1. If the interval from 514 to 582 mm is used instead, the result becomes 11.4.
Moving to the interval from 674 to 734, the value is 12.9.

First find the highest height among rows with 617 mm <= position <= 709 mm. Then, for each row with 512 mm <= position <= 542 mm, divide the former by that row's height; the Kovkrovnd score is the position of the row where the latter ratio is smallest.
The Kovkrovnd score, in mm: 513.0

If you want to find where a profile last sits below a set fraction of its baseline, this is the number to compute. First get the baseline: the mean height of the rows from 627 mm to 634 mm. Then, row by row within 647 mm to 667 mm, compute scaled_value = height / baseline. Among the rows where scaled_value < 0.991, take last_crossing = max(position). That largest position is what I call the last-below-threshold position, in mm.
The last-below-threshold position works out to 665.5 mm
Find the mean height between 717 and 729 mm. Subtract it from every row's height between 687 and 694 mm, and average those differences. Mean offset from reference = 3.4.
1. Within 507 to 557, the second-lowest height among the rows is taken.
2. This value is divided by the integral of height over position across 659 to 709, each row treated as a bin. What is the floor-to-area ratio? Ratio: 0.019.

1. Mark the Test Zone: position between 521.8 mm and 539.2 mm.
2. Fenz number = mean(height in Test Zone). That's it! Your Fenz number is 86.4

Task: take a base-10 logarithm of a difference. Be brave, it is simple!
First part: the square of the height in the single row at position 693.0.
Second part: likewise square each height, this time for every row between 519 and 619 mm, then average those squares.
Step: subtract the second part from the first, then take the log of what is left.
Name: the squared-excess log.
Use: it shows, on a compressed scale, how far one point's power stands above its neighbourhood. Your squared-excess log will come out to 2.91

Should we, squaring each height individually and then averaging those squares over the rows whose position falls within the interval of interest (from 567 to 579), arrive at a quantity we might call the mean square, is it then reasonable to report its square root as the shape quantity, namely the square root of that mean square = 64.9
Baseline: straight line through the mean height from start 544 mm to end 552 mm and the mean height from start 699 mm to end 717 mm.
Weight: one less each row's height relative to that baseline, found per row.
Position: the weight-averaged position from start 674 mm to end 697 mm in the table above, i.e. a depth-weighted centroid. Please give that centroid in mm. 685.5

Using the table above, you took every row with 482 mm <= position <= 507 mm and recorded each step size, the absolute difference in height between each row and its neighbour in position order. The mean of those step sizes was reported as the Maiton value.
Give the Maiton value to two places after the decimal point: 1.34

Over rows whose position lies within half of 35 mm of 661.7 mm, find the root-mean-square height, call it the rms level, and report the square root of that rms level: 9.39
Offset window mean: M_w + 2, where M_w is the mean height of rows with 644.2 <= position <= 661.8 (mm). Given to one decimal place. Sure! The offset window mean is 90.5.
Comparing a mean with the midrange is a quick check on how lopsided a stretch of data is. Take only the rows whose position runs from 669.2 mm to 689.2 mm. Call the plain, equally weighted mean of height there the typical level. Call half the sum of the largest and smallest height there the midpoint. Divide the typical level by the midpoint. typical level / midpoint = 1.01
